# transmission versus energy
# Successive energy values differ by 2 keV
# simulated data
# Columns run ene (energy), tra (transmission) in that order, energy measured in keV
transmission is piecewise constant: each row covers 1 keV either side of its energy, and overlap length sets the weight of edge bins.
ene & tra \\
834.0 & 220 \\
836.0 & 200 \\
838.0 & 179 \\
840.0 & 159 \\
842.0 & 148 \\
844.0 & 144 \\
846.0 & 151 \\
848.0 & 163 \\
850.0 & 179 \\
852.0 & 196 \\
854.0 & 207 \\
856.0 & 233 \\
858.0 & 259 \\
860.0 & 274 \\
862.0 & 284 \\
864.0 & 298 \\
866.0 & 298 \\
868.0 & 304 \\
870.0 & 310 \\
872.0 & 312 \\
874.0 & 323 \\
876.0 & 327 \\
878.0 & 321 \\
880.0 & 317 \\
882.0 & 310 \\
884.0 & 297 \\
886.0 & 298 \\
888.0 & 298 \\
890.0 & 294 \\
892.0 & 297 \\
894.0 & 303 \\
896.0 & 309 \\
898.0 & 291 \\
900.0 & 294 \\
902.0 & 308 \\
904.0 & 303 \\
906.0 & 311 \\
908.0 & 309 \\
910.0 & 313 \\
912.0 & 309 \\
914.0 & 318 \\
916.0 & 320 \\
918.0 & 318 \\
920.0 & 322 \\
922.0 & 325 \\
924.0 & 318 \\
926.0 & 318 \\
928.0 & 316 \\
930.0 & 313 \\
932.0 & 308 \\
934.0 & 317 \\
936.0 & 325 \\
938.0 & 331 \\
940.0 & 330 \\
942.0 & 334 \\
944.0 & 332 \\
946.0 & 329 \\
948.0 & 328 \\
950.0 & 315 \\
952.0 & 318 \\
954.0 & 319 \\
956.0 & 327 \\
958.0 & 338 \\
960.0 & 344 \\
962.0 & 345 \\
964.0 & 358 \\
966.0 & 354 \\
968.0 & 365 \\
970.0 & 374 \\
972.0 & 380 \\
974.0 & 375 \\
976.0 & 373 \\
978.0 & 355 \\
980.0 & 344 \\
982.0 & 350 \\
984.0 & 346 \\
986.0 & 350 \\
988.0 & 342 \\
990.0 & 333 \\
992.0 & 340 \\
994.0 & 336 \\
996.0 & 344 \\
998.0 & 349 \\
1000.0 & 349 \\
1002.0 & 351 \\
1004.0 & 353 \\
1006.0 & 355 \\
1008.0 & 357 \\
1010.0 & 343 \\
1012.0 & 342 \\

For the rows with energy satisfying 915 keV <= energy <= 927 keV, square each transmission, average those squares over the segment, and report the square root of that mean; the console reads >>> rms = 320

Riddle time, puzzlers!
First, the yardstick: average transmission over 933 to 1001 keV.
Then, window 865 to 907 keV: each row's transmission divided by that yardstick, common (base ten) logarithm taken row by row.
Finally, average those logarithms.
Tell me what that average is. -0.049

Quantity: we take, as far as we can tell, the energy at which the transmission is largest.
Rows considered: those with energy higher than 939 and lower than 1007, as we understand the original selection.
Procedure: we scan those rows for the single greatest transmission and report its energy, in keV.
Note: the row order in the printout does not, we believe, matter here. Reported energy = 972.0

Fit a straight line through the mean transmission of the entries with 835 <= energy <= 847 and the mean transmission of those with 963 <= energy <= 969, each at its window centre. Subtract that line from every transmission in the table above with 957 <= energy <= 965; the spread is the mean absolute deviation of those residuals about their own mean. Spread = 3.5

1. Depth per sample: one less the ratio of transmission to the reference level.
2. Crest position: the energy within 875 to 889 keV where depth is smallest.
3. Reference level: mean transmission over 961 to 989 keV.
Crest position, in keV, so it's 876.0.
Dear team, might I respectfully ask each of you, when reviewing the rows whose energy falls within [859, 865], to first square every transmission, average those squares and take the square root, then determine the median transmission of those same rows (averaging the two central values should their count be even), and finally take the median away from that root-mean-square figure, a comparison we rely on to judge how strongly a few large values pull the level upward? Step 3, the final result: 1.5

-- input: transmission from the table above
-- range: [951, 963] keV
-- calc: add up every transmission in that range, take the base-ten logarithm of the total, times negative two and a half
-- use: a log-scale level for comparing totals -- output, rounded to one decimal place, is -8.2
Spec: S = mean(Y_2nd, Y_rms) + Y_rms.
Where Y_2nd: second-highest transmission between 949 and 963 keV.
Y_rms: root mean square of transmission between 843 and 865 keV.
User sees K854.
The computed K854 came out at 507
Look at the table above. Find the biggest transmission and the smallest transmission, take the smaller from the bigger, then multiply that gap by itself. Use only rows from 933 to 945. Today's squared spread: 289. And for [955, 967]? 961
